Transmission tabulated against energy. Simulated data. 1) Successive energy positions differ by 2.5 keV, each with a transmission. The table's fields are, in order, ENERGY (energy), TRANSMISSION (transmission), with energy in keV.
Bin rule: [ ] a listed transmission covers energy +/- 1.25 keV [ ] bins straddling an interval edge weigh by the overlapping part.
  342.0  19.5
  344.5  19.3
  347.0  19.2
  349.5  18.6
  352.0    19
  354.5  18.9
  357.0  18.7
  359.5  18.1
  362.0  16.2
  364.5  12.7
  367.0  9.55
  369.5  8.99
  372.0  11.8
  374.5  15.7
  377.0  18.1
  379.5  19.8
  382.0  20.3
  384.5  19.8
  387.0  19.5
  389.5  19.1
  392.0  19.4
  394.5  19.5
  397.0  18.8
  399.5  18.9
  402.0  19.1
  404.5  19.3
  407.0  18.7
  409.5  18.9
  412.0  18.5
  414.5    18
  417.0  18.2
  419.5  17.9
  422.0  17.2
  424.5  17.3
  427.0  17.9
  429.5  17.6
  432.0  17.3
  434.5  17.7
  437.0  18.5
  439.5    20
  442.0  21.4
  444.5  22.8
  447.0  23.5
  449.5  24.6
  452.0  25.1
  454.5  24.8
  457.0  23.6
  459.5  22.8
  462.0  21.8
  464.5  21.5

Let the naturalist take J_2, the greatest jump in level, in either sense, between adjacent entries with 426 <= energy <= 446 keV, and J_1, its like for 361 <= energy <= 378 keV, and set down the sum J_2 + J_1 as 5.4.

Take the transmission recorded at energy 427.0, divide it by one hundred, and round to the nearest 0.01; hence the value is 0.18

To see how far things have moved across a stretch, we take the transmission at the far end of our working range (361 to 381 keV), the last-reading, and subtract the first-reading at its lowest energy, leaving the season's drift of 3.6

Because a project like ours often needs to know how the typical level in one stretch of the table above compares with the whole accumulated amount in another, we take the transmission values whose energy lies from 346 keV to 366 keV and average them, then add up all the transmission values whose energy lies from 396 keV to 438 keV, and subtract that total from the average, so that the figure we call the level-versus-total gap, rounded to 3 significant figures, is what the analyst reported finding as -292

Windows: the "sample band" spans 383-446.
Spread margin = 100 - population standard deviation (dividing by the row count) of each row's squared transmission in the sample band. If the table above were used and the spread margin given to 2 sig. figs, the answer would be 51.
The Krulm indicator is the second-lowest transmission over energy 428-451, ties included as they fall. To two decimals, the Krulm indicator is 17.60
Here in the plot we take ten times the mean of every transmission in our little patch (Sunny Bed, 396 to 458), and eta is 198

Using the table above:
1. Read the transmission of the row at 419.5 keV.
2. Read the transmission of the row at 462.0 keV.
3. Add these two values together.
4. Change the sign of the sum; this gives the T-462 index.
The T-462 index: -39.7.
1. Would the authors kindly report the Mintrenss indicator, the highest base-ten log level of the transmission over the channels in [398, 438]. 1.29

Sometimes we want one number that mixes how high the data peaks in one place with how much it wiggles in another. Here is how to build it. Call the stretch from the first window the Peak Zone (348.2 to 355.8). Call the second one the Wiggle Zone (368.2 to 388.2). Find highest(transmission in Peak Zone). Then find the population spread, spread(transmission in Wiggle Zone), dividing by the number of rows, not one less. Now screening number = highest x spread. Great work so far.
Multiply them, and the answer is 76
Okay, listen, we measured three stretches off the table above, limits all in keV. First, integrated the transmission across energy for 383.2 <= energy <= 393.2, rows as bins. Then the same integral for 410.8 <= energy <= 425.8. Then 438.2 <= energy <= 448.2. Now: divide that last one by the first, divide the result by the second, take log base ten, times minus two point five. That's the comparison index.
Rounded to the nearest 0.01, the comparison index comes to 5.94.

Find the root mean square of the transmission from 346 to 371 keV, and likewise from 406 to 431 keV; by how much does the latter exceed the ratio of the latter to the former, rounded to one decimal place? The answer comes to 16.9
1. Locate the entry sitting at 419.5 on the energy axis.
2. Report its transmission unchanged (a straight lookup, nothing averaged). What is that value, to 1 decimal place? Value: 17.9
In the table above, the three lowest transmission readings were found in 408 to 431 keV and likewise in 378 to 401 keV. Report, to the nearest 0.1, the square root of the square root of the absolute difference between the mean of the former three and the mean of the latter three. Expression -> 1.1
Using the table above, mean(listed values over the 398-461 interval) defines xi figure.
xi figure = 20.0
